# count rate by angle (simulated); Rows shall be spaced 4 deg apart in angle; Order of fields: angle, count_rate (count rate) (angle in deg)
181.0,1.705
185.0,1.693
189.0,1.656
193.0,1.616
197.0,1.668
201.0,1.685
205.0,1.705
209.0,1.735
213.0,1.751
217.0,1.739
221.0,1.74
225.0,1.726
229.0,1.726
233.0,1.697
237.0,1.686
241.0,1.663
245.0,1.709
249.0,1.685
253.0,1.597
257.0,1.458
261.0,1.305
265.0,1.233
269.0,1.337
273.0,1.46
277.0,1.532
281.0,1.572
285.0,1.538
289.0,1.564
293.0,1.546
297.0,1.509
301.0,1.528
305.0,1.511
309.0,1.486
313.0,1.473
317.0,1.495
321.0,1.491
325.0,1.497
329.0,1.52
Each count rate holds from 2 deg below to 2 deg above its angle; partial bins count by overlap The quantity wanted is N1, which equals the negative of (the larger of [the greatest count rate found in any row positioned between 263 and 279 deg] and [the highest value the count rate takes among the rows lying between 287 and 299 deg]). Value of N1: -1.56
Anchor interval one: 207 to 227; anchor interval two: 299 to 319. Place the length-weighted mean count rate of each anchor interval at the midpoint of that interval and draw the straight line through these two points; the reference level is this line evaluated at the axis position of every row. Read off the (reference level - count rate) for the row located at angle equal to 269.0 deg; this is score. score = 0.27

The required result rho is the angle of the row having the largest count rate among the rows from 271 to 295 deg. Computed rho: 281.0 deg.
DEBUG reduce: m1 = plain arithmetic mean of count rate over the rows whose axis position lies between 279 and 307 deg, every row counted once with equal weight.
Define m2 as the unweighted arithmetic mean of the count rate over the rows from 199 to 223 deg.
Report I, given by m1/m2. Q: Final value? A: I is 0.89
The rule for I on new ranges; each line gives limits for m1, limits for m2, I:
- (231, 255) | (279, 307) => 1.09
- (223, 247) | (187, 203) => 1.03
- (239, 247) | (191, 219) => 0.99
